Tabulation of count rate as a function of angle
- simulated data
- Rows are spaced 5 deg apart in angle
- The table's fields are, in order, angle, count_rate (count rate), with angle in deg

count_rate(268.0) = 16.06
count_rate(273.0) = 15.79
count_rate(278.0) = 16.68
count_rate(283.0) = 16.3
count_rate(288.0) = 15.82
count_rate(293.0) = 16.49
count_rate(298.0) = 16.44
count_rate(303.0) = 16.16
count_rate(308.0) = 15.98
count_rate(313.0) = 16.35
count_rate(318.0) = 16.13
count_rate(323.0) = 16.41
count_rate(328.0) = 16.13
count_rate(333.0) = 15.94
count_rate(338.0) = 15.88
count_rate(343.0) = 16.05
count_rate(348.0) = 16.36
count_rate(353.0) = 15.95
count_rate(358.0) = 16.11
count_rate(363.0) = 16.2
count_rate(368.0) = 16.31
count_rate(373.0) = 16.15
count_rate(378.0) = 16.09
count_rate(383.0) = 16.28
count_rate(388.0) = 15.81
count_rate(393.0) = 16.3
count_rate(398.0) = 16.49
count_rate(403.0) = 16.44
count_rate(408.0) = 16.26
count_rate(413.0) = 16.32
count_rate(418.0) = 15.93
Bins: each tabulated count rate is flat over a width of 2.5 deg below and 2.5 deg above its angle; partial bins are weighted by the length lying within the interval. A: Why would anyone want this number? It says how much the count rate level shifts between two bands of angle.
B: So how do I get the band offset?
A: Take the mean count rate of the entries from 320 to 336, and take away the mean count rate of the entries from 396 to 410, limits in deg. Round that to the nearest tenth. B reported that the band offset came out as -0.2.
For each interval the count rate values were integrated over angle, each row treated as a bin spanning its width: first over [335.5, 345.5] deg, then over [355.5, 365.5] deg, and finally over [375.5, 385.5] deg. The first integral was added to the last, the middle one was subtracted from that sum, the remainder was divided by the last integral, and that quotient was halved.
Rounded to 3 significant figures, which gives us 0.494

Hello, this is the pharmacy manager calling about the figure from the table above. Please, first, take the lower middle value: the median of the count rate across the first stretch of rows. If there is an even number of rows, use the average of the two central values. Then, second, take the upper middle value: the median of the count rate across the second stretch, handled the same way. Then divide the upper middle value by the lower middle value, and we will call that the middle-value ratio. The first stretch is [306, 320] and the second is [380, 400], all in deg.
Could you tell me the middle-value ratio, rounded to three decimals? 1.010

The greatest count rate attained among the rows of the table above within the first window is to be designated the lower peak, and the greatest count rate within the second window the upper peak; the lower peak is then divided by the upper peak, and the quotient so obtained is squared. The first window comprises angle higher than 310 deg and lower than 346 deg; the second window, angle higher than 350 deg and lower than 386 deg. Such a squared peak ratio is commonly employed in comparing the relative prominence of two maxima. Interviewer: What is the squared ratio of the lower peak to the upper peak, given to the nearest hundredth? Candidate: 1.01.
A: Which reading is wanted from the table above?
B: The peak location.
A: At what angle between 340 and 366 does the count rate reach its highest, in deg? 348.0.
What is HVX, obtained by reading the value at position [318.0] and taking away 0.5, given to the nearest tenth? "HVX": 15.6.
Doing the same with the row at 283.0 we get 15.8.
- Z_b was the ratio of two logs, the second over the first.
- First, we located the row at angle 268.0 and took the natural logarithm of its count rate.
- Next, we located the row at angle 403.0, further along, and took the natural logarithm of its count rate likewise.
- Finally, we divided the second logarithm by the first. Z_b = 1.008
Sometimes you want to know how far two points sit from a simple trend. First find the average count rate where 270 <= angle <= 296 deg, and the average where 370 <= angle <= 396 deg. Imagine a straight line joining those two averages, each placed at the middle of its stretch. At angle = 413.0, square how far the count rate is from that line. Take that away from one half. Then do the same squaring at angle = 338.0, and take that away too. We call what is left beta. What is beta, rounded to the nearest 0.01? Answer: 0.37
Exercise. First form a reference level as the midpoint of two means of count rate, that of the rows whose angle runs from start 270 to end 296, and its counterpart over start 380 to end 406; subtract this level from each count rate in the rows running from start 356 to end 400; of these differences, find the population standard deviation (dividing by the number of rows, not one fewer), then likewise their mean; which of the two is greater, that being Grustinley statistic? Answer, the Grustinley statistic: 0.179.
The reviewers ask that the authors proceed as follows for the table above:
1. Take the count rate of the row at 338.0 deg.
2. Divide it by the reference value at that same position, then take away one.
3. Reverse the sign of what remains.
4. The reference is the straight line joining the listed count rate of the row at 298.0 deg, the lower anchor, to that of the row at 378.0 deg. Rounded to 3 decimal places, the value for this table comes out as 0.024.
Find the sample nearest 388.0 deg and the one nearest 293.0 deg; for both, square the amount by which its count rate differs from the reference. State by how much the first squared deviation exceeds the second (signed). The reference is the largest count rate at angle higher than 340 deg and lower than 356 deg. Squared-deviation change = 0.29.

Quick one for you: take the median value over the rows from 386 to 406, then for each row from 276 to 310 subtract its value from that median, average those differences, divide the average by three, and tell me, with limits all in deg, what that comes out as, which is 0.03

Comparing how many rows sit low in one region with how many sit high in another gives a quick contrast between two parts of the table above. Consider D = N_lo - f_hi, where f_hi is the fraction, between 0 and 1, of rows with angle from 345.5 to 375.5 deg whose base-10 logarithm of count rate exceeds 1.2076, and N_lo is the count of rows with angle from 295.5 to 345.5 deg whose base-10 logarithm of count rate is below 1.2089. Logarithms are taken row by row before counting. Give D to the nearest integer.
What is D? 6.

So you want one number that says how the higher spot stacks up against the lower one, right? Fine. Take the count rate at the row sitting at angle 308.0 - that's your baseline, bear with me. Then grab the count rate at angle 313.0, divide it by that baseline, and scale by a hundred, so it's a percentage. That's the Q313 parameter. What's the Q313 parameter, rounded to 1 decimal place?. 102.3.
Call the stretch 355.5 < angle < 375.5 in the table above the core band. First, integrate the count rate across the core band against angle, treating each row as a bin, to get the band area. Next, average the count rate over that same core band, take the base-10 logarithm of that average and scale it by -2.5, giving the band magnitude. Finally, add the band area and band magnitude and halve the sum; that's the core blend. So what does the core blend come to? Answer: 160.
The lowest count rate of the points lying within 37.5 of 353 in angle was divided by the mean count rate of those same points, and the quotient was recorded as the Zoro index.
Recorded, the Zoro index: 0.981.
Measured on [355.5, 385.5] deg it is 0.994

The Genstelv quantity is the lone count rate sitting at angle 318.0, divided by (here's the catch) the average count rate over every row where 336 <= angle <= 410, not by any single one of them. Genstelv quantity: 0.997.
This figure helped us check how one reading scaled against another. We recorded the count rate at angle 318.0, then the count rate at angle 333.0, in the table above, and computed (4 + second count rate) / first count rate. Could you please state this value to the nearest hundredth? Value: 1.24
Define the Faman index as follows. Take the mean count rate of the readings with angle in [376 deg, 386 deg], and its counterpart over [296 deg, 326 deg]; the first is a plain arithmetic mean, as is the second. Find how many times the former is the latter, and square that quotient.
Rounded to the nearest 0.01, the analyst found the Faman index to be 0.99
